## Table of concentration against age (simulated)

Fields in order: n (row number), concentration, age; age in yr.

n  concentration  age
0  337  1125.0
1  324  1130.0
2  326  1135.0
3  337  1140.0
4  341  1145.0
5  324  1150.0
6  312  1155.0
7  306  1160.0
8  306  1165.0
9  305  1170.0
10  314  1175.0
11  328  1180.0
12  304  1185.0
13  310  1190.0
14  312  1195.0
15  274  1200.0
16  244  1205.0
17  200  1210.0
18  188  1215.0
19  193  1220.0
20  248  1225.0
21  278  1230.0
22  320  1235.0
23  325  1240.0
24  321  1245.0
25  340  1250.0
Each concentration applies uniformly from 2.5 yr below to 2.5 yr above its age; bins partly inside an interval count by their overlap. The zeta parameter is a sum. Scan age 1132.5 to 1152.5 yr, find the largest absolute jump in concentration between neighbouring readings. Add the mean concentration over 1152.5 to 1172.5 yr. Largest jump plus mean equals 324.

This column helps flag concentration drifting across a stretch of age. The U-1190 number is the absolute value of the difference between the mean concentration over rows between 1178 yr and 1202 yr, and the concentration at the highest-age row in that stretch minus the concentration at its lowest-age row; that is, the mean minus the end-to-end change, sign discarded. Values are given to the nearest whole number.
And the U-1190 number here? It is 360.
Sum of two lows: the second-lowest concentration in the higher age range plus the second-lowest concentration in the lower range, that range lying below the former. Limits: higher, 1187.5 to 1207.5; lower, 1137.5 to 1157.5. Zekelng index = 598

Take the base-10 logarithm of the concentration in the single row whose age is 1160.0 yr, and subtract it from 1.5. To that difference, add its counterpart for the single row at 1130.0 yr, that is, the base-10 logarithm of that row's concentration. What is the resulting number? 1.52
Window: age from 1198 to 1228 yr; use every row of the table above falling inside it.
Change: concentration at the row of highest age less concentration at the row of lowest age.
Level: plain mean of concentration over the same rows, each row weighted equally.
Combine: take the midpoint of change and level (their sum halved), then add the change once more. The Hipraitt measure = 73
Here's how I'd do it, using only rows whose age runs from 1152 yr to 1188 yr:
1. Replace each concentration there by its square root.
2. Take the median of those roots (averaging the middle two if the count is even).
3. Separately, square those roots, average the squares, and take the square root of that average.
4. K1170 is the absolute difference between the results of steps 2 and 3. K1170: 0.13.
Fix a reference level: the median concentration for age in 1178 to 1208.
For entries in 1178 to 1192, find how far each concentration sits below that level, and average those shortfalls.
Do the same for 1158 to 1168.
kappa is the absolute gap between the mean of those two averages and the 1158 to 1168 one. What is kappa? 4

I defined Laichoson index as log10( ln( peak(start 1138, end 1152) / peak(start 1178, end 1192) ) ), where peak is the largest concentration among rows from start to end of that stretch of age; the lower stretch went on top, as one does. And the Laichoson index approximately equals -1.4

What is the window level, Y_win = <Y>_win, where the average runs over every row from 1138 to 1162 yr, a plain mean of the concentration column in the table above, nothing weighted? 324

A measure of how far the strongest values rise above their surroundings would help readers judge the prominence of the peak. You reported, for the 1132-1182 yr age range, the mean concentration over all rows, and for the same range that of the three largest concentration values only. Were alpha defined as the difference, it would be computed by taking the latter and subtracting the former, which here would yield 15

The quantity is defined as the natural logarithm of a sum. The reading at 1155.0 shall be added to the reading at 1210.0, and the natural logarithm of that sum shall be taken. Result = 6.24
